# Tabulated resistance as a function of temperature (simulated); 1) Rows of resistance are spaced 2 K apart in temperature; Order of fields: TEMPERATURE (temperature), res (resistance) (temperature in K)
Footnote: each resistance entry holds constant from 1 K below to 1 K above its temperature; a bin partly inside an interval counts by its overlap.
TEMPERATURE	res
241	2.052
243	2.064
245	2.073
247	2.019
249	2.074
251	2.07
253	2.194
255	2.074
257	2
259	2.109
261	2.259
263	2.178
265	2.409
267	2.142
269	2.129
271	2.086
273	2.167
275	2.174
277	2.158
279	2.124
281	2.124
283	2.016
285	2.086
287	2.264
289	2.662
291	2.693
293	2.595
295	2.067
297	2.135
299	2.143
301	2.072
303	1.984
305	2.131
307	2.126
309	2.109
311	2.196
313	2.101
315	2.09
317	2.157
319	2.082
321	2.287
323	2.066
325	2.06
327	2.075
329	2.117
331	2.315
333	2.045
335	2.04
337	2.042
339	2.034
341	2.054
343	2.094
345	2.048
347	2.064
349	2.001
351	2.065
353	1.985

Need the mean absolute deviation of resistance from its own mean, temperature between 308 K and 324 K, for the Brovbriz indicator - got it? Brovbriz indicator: 0.058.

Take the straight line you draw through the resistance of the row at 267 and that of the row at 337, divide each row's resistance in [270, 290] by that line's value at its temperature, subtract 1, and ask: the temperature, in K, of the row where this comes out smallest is 283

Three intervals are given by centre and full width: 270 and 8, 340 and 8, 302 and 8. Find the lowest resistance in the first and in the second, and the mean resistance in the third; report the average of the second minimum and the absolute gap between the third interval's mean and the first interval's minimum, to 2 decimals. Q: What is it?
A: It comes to 1.02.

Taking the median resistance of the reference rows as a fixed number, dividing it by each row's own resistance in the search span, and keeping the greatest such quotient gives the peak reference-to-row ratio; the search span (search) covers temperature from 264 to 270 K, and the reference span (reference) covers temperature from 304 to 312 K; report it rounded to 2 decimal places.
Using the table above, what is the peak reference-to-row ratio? 1.00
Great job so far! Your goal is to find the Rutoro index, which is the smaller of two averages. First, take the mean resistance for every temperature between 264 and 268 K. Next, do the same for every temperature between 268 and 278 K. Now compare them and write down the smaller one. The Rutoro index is 2.14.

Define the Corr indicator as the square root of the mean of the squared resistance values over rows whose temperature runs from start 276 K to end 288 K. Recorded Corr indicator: 2.13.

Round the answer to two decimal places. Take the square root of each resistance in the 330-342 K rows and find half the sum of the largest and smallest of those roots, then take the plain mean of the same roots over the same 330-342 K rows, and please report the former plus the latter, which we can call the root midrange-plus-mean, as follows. 2.92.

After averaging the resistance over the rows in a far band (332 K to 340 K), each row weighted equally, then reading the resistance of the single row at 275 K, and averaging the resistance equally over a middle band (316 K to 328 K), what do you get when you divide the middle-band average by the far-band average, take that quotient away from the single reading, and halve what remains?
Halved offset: 0.57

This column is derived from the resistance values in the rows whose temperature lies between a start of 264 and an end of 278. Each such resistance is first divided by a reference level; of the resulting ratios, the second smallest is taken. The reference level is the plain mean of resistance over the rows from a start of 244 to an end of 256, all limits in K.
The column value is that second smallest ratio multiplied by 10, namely 10.2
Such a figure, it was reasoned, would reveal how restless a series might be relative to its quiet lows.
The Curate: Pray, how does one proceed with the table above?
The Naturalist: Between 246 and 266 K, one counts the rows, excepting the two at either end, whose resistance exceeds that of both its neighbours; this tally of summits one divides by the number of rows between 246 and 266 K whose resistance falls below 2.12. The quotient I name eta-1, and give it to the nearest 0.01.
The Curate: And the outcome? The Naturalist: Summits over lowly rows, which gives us 0.50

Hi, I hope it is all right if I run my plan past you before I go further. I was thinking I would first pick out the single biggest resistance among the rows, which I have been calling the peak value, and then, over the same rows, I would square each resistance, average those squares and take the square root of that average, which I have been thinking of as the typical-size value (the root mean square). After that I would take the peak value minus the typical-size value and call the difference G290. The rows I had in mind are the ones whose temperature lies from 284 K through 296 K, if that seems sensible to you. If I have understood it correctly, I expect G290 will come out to 0.28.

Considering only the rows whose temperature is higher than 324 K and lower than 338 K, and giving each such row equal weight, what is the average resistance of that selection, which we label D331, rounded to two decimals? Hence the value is 2.10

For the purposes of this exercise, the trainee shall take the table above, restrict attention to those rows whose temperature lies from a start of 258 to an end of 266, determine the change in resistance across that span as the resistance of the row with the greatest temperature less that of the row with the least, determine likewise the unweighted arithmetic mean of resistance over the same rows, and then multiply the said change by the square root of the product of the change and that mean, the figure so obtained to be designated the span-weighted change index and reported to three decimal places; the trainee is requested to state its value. 0.246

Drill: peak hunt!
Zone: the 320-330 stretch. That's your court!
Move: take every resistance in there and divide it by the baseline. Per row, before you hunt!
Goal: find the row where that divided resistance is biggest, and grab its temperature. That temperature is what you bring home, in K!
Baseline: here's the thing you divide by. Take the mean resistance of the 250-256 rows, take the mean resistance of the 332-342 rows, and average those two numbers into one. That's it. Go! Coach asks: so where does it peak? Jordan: 321 K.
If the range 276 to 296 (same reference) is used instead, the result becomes 291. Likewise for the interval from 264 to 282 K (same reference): 265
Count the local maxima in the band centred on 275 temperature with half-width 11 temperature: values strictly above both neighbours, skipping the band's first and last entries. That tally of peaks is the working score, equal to 1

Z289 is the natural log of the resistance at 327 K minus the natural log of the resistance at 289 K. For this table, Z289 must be -0.25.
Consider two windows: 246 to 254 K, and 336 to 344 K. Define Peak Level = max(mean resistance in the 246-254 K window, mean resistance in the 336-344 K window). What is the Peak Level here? 2.09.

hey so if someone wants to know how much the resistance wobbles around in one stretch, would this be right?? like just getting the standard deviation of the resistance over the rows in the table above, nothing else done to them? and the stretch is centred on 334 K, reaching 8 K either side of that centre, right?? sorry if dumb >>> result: 0.09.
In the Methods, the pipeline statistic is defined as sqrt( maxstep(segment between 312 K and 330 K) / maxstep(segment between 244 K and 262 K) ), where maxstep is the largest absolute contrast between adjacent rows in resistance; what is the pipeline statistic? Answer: 1.21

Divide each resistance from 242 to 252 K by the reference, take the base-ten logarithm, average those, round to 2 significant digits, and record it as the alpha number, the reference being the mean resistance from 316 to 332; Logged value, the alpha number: -0.018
